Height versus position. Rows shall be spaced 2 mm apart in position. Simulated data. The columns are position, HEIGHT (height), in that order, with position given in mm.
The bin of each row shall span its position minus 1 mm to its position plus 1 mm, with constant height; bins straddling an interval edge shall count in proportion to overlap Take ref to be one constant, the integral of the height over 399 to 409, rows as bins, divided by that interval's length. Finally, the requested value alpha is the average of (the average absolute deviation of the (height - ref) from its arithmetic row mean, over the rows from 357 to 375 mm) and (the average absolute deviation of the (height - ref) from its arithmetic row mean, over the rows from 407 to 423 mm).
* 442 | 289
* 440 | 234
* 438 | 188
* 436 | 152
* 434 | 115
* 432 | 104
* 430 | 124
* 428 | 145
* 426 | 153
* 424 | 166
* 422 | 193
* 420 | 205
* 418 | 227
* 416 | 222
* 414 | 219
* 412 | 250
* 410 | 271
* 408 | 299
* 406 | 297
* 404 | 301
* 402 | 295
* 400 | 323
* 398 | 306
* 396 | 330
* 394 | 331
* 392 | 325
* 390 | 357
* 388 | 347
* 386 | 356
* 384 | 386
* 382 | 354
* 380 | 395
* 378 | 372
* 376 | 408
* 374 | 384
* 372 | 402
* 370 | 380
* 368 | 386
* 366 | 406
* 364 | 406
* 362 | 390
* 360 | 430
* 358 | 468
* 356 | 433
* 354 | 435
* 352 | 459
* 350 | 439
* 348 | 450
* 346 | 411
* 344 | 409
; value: 23.7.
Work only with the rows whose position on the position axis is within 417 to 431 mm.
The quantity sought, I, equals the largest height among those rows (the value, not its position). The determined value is 227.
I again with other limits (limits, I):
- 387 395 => 357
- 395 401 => 330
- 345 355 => 459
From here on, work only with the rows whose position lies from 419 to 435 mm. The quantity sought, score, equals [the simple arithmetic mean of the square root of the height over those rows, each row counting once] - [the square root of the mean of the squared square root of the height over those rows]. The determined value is -0.078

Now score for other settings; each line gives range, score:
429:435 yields -0.007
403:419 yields -0.034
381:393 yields -0.006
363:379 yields -0.003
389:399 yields -0.006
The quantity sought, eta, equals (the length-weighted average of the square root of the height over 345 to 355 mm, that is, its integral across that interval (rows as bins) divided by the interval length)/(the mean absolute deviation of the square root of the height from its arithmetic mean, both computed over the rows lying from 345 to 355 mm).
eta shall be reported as 69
